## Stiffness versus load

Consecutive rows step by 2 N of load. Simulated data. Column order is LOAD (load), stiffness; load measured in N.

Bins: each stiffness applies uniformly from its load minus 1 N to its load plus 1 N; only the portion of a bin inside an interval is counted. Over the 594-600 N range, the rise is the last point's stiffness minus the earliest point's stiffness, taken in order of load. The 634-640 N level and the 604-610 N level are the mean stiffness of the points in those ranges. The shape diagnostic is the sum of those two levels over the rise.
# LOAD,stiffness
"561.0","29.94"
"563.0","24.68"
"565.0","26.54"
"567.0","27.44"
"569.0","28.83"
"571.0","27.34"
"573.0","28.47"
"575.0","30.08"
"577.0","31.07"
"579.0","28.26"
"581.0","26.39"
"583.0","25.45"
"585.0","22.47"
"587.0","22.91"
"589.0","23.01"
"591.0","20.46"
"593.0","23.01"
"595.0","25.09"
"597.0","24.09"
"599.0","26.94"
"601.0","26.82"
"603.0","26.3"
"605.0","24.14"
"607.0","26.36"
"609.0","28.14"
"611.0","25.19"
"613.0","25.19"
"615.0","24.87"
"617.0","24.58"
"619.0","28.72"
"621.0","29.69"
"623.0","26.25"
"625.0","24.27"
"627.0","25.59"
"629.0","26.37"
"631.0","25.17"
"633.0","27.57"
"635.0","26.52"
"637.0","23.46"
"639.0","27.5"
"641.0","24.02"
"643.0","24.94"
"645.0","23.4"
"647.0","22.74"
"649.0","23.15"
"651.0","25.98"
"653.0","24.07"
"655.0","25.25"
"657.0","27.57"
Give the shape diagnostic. 28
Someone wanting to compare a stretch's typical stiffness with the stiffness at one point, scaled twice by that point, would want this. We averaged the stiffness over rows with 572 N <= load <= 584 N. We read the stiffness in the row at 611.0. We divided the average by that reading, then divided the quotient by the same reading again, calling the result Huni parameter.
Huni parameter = 0.045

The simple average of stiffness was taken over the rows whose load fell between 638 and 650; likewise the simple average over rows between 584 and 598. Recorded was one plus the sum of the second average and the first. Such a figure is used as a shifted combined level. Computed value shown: 48.3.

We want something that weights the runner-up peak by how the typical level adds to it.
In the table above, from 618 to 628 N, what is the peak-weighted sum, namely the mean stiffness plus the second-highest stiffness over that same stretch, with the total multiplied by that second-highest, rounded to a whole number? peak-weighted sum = 1598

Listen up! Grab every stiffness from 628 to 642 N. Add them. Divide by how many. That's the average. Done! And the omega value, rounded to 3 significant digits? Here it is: 25.8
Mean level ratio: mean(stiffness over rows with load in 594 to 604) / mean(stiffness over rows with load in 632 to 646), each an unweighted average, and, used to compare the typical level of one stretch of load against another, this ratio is 1.02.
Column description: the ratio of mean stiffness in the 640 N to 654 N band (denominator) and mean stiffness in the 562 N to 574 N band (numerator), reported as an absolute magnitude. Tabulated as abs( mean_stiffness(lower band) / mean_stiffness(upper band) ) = 1.13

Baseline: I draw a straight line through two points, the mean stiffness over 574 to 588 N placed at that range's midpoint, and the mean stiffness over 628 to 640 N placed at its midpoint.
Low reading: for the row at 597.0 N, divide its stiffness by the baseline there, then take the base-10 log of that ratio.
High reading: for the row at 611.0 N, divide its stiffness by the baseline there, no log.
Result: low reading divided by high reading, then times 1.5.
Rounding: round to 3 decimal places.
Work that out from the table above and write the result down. -0.065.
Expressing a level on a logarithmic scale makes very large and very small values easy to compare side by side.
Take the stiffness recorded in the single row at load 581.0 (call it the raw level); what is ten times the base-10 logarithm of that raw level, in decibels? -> 14.2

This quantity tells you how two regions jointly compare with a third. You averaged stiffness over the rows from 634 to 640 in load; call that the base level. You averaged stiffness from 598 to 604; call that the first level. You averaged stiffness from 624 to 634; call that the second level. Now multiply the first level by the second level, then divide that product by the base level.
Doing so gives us 26.7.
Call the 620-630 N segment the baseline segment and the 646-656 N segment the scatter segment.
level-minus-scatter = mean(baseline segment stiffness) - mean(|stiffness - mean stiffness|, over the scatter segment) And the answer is 25.3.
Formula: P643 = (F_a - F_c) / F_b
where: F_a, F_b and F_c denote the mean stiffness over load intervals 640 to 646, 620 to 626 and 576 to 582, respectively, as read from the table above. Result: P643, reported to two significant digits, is -0.17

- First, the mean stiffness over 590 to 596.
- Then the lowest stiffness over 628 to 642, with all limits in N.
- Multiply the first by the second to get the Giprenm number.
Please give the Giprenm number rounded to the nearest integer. 536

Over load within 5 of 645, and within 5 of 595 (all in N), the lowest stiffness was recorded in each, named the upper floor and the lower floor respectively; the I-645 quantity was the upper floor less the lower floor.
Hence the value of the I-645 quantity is 2.3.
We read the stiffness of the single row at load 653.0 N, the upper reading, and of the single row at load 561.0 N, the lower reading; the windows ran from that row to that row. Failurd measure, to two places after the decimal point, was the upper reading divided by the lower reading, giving 0.80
